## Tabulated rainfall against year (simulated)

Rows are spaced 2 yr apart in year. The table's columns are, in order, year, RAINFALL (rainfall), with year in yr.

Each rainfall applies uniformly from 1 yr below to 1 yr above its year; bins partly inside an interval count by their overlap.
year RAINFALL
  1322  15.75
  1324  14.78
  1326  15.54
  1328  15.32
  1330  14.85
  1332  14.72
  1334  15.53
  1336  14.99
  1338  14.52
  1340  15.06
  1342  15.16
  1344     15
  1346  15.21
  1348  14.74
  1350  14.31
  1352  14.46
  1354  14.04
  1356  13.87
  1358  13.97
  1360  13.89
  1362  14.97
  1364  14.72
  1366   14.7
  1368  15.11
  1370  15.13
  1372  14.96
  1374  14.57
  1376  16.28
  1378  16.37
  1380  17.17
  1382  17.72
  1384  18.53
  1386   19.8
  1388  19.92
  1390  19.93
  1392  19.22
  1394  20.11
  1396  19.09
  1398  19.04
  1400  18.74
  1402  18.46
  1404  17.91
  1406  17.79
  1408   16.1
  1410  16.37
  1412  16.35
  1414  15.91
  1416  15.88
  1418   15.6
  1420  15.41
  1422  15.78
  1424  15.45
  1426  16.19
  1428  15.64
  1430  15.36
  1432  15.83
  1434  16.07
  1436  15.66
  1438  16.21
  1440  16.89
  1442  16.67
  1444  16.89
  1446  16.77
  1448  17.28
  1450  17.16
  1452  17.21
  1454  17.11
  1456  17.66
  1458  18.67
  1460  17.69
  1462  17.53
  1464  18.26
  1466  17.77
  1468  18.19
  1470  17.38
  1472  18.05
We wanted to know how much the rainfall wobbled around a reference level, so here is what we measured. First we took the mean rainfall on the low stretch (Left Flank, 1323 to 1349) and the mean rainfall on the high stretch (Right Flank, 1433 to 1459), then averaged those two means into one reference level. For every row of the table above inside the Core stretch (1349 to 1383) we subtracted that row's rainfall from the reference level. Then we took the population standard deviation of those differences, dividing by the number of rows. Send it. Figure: 1.12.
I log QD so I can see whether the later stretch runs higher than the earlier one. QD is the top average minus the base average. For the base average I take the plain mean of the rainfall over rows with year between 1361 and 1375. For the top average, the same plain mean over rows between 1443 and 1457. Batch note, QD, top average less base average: 2.3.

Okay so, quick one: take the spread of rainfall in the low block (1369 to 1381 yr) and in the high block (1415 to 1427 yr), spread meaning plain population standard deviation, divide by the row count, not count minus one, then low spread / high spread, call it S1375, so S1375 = 3.4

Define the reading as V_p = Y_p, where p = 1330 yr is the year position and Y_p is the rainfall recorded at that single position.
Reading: 14.85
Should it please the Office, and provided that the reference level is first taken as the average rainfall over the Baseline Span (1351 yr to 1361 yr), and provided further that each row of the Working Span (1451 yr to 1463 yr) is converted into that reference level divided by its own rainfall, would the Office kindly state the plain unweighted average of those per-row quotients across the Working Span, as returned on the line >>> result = 0.80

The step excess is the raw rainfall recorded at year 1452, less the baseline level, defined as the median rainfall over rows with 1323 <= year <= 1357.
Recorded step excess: 2.4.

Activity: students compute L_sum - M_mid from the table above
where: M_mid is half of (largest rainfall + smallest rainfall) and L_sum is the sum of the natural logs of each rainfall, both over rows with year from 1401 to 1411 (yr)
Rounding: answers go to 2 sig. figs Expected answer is -3.0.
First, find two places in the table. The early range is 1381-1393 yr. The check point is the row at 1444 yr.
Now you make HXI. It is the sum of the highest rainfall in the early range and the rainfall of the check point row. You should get 37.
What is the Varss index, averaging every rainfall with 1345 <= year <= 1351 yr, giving 14.75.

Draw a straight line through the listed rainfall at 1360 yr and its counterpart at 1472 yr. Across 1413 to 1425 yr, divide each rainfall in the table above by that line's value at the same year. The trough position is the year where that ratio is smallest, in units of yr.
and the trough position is 1424 yr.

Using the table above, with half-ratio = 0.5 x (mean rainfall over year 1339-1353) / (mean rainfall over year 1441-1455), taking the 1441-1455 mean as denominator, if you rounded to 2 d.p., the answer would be 0.44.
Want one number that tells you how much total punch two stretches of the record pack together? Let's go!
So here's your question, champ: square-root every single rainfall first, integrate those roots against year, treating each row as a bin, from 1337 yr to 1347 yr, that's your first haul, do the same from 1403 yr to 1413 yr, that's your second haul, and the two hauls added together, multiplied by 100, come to 7982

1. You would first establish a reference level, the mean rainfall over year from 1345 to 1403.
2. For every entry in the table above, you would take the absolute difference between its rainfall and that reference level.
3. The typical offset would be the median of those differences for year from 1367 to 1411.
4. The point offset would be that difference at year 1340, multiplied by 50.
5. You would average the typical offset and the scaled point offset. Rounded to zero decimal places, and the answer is 37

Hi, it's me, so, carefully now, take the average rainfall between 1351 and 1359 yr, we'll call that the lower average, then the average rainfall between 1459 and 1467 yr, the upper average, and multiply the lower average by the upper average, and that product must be 251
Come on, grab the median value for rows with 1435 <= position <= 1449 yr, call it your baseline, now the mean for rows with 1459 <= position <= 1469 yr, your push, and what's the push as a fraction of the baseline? 1.07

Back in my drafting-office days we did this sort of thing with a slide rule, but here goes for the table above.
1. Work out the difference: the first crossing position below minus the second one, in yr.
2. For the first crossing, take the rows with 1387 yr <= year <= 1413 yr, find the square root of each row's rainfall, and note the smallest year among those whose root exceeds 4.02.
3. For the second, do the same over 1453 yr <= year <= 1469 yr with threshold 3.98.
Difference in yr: -66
